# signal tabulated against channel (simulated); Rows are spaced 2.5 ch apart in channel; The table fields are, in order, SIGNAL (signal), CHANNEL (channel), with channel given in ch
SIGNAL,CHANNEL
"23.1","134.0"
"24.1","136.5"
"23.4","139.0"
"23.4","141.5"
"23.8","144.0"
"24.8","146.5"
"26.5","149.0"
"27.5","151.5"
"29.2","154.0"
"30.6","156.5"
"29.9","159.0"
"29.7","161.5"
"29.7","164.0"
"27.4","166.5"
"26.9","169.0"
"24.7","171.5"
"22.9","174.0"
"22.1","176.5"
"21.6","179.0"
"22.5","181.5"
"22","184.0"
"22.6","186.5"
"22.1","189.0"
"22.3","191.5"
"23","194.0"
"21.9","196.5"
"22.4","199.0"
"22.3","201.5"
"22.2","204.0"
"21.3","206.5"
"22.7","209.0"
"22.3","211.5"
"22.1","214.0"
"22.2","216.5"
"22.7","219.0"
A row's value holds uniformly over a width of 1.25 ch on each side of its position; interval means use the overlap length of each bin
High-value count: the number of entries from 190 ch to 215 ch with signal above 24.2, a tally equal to 0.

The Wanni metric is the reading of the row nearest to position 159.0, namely 29.9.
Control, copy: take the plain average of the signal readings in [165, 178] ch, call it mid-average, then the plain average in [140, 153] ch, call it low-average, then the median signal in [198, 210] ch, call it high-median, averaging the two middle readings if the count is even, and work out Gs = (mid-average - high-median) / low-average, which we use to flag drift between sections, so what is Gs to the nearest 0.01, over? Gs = 0.10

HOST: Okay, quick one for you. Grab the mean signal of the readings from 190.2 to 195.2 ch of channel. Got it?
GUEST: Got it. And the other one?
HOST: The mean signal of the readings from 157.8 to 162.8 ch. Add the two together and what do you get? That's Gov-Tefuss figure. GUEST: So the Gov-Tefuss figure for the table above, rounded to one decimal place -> 52.4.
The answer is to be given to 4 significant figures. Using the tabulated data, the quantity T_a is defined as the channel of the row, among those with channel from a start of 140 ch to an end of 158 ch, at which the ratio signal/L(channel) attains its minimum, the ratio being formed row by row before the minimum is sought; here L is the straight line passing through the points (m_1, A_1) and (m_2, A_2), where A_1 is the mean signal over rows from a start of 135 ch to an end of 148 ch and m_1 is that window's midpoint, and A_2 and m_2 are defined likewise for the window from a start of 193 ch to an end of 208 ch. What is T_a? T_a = 141.5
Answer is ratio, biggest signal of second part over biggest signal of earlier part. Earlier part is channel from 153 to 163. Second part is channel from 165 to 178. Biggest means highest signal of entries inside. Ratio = 0.90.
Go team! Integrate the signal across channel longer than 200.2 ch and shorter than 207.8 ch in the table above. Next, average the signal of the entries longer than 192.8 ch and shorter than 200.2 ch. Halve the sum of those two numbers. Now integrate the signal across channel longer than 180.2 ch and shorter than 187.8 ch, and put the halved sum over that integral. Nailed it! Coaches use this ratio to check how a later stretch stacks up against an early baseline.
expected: 0.557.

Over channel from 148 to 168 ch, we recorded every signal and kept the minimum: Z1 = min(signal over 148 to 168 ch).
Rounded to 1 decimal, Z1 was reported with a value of 26.5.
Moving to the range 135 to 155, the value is 23.4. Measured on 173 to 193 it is 21.6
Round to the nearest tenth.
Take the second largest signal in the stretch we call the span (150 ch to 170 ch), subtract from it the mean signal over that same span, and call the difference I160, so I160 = 1.0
